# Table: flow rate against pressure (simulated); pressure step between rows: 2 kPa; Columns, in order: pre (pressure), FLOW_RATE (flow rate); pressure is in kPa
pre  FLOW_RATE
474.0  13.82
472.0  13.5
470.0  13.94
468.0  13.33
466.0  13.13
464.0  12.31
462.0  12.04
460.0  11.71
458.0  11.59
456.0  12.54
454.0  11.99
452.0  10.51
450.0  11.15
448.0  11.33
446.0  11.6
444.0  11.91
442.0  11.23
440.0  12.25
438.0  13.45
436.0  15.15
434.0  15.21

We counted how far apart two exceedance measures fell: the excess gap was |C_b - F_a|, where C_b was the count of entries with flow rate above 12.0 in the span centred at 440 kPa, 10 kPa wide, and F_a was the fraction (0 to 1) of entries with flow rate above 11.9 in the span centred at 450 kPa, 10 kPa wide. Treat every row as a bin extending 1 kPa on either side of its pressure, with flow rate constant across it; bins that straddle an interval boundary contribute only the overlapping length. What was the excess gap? 2.80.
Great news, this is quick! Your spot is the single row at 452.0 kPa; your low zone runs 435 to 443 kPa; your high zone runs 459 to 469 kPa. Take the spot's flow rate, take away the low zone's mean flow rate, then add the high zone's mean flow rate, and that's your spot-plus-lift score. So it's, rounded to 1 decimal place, 10.0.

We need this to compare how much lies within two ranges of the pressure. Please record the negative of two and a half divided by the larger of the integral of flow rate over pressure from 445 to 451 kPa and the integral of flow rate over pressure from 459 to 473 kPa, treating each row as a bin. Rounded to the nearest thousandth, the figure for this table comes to -0.014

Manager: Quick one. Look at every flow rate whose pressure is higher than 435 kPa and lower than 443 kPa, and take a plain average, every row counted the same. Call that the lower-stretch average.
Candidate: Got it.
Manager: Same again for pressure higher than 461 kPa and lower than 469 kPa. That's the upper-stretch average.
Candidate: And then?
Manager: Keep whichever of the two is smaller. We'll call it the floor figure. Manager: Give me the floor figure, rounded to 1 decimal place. 12.7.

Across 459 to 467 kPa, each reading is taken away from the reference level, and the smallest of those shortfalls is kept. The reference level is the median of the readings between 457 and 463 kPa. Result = -1.4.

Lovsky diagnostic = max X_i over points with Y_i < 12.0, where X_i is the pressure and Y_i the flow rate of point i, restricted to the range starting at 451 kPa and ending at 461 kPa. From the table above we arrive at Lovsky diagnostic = 460.0 kPa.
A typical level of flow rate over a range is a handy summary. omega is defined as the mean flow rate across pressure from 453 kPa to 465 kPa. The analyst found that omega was 12.0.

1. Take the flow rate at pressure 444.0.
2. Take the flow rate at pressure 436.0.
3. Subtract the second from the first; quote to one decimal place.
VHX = -3.2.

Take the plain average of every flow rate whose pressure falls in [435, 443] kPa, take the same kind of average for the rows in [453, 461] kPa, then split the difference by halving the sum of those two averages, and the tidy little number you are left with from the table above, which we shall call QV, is 12.49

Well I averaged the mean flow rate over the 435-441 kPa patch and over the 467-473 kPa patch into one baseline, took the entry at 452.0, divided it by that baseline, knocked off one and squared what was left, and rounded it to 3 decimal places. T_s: 0.052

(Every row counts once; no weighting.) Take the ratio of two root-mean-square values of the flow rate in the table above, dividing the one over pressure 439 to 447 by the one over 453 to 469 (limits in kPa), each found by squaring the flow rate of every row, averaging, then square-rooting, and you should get 0.95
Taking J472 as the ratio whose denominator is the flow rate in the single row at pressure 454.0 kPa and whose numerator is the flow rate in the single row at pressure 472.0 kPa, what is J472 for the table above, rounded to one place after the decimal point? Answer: 1.1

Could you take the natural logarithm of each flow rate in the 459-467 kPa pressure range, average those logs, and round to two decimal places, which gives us 2.51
